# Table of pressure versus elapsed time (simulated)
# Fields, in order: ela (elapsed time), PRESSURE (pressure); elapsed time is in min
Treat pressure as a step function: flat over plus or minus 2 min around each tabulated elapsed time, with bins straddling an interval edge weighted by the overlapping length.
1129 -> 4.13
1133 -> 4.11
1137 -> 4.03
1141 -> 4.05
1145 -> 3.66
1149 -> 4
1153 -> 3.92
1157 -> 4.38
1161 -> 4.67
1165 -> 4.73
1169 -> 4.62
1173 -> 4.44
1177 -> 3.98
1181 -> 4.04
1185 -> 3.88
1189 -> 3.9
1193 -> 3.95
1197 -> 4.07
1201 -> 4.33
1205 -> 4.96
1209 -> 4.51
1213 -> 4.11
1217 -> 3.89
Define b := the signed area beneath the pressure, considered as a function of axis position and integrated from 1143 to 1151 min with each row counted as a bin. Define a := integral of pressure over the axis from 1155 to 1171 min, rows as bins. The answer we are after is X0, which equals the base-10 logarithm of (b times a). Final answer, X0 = 3.35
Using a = 74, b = 31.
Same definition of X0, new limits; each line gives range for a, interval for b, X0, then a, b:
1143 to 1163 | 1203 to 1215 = 3.65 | 83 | 54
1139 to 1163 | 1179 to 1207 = 4.06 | 99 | 117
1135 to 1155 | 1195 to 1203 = 3.42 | 79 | 34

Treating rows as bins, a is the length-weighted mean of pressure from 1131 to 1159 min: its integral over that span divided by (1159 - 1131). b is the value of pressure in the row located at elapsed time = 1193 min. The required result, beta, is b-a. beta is -0.1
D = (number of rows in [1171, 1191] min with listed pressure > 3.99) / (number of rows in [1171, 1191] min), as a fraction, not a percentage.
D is 0.40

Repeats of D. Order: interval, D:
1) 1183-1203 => 0.40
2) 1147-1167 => 0.80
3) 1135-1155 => 0.60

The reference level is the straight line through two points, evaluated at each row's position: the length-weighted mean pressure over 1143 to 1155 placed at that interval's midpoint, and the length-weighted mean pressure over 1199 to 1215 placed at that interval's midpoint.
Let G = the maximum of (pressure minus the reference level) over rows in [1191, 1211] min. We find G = 0.50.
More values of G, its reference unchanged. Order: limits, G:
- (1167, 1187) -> 0.55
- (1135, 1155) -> 0.30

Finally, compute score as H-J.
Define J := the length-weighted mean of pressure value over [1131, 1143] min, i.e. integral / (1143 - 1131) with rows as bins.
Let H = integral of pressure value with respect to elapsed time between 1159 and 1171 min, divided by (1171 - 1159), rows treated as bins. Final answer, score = 0.61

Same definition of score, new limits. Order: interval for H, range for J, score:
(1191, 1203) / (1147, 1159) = 0.02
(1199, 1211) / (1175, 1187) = 0.63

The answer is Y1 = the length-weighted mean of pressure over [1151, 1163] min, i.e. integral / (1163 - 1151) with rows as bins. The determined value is 4.3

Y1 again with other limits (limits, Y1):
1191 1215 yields 4.3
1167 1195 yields 4.1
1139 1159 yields 4.0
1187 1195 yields 3.9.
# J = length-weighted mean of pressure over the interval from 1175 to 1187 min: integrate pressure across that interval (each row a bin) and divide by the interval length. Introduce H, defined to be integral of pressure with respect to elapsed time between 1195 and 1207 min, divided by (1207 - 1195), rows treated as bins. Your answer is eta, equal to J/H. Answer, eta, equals 0.89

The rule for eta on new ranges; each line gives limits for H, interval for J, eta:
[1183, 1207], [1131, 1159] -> 0.96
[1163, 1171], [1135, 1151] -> 0.84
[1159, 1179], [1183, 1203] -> 0.90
